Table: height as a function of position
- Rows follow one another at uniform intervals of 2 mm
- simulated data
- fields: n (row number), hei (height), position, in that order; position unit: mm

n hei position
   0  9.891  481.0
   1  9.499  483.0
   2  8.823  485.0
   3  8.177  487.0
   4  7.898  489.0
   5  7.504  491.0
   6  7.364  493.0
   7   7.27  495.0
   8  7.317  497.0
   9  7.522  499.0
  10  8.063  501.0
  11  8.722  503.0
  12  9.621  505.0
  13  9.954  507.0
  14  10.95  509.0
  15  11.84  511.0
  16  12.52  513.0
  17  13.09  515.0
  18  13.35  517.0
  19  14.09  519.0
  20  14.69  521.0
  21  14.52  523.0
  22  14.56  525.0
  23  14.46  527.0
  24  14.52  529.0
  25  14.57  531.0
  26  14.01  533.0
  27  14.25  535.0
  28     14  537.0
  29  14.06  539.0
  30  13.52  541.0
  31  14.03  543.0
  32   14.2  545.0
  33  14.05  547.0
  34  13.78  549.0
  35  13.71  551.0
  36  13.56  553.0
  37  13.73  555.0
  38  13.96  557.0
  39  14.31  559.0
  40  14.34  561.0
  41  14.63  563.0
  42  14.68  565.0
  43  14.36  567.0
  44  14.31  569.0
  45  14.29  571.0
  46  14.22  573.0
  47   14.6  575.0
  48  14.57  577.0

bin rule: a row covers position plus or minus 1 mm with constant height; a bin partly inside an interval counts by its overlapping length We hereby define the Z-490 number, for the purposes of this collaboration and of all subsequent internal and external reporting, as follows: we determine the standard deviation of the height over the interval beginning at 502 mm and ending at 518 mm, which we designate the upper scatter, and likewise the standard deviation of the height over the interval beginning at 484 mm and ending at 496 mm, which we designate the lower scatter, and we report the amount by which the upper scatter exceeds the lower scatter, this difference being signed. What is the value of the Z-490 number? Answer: 1.1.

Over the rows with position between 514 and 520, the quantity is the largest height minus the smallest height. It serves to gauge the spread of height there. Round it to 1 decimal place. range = 1.0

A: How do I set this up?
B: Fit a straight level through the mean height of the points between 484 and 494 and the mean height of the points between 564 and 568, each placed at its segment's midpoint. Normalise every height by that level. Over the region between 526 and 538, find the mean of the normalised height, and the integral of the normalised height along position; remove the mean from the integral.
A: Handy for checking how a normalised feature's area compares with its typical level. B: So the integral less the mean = 13.6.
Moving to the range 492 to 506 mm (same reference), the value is 11.8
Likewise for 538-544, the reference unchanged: 5.6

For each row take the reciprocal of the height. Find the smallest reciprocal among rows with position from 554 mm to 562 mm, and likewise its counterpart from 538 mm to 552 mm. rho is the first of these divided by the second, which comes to 0.99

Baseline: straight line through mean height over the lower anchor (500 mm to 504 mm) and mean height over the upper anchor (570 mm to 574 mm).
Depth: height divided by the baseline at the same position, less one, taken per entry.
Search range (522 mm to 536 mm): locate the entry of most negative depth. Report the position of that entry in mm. 533.0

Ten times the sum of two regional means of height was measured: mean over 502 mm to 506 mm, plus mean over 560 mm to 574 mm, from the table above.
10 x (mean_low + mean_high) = 236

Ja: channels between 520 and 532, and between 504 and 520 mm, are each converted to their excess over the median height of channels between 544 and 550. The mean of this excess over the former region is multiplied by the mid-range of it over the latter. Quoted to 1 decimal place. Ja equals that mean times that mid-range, -1.1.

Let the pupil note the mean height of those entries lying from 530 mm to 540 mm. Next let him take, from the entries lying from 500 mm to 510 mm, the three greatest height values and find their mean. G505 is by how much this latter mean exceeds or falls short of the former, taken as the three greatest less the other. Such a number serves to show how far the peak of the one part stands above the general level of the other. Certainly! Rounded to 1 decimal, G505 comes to -4.0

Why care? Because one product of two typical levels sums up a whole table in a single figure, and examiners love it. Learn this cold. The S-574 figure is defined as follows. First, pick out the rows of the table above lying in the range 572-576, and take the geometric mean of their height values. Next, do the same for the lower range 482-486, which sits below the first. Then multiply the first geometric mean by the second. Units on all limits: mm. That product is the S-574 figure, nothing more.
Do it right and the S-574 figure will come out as 132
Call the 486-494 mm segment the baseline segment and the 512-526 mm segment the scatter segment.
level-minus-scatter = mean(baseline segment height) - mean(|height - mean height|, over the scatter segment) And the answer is 7.0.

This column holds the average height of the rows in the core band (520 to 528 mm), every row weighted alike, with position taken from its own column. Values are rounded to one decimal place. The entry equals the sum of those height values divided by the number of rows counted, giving 14.6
